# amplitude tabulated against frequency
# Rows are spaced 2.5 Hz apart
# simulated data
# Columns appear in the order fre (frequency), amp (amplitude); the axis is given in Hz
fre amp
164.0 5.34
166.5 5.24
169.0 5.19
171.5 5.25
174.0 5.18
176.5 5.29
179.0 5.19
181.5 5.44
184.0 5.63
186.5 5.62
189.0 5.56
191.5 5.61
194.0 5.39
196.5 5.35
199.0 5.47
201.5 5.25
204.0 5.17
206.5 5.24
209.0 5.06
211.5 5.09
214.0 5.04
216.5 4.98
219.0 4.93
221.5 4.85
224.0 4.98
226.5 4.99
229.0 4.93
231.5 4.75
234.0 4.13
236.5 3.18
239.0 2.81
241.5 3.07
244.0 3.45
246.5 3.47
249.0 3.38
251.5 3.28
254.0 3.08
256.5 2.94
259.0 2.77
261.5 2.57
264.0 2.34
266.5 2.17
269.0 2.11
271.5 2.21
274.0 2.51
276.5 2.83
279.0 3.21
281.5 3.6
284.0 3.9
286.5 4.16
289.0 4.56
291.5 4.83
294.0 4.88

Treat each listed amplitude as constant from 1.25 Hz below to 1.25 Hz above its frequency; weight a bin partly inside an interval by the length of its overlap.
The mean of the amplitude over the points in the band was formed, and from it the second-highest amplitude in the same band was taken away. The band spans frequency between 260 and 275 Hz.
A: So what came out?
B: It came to -0.19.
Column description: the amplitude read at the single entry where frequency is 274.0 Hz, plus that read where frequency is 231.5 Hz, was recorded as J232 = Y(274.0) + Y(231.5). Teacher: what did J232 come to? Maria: 7.3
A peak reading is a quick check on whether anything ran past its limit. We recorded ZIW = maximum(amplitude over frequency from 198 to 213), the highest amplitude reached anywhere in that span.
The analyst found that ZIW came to 5.47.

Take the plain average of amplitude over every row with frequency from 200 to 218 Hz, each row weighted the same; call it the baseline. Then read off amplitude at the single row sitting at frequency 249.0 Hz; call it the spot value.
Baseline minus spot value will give 1.74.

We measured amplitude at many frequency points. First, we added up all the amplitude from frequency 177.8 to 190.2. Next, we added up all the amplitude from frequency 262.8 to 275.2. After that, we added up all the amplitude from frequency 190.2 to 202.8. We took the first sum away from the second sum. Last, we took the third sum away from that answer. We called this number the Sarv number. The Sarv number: -43.2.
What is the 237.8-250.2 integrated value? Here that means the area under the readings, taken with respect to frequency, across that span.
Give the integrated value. 40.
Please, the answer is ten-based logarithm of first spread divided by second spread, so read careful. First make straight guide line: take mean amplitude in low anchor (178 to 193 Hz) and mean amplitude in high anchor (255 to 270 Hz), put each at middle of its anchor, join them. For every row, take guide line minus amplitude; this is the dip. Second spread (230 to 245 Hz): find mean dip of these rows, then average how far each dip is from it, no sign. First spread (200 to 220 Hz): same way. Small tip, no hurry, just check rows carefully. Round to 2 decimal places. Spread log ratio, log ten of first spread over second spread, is -0.65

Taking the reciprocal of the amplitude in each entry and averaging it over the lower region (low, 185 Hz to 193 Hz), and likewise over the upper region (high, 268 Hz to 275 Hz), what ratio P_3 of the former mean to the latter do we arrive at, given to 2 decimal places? 0.40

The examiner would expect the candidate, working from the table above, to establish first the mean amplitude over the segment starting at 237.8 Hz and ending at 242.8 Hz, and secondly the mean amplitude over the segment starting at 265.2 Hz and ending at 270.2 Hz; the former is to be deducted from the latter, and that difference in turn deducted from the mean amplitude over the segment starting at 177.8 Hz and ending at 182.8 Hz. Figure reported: 6.1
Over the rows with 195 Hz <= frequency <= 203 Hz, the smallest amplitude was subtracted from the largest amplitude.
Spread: 0.2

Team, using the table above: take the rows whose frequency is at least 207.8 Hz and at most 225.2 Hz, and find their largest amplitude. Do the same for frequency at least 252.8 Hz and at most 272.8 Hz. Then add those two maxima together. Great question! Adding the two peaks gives 8.2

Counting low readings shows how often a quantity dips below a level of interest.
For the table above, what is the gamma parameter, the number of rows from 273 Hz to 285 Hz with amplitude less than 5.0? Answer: 5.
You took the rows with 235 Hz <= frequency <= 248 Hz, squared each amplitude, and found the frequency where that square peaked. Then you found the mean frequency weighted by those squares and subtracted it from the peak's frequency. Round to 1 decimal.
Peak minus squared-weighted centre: 4.6 Hz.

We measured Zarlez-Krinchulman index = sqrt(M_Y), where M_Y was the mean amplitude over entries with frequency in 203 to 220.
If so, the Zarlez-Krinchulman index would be 2.25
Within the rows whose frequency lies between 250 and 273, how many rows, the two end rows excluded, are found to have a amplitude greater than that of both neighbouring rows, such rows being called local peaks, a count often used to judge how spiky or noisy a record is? 0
